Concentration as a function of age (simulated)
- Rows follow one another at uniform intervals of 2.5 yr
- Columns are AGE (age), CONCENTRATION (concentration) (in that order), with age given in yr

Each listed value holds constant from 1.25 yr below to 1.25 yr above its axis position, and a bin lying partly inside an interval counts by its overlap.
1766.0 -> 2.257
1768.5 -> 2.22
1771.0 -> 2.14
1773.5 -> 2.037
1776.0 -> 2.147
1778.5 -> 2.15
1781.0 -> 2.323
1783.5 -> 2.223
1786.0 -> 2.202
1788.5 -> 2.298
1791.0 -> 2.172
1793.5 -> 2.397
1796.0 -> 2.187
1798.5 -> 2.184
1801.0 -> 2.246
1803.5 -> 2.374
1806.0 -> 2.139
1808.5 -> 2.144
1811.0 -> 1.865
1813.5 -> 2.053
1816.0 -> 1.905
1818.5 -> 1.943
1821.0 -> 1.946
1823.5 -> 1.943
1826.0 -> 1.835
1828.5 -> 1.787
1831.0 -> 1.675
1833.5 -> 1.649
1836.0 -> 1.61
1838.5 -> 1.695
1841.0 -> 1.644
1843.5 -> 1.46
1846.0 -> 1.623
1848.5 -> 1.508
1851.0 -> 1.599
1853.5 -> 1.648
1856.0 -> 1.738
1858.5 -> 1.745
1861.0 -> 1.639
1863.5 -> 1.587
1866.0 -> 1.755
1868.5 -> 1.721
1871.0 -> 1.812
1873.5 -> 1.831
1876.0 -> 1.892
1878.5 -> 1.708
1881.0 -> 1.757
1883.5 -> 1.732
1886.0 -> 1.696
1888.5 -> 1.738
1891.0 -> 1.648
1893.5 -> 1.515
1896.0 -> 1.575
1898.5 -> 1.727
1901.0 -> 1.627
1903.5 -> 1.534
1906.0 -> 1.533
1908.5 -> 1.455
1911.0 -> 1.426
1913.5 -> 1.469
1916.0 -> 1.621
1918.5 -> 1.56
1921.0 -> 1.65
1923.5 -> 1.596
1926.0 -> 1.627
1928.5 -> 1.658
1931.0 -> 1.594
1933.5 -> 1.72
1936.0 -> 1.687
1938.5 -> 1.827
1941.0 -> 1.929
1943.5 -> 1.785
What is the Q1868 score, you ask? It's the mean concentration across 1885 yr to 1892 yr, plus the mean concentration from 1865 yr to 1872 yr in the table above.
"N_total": 3.46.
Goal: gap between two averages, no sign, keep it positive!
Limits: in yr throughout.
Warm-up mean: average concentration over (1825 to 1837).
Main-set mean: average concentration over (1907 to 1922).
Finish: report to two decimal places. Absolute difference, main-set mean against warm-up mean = 0.18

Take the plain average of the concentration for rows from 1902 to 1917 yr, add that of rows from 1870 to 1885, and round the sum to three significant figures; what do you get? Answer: 3.29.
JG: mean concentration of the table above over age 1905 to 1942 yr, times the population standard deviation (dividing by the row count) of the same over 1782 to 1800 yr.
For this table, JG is 0.12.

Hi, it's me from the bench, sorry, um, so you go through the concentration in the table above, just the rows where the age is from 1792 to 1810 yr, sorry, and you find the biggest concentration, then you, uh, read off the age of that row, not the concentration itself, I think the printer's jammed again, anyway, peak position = 1793.5 yr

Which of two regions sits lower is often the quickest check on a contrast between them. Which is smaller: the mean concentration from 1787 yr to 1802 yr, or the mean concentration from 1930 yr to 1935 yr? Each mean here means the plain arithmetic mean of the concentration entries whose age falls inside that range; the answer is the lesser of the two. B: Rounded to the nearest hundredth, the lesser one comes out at 1.66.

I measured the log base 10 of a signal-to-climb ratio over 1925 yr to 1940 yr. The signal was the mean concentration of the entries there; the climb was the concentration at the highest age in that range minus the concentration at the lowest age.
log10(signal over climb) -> 0.93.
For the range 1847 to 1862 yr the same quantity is 1.10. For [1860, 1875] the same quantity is 0.95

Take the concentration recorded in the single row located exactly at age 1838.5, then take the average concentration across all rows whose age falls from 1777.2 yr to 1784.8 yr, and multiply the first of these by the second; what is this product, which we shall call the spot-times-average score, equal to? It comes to 3.8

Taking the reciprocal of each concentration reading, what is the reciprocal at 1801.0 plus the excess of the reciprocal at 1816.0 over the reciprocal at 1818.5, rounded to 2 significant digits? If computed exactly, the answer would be 0.46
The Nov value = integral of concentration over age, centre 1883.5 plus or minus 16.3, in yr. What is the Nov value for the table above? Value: 56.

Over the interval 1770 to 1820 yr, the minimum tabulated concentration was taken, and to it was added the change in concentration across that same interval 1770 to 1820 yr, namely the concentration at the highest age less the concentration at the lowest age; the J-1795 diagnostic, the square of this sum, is 2.8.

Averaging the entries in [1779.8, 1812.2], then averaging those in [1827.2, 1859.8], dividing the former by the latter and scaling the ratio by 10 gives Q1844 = 13.4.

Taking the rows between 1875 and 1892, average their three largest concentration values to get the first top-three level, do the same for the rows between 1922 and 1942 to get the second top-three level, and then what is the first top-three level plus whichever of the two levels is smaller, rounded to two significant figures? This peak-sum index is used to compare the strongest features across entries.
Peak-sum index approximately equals 3.6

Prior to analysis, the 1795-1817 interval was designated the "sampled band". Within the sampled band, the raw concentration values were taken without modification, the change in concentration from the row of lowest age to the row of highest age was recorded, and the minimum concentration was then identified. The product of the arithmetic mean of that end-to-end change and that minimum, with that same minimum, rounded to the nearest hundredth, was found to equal 1.48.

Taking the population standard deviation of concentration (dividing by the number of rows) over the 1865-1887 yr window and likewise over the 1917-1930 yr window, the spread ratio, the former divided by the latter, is 1.7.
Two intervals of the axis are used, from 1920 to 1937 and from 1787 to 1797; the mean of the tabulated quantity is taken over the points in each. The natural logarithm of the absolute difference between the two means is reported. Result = -0.48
